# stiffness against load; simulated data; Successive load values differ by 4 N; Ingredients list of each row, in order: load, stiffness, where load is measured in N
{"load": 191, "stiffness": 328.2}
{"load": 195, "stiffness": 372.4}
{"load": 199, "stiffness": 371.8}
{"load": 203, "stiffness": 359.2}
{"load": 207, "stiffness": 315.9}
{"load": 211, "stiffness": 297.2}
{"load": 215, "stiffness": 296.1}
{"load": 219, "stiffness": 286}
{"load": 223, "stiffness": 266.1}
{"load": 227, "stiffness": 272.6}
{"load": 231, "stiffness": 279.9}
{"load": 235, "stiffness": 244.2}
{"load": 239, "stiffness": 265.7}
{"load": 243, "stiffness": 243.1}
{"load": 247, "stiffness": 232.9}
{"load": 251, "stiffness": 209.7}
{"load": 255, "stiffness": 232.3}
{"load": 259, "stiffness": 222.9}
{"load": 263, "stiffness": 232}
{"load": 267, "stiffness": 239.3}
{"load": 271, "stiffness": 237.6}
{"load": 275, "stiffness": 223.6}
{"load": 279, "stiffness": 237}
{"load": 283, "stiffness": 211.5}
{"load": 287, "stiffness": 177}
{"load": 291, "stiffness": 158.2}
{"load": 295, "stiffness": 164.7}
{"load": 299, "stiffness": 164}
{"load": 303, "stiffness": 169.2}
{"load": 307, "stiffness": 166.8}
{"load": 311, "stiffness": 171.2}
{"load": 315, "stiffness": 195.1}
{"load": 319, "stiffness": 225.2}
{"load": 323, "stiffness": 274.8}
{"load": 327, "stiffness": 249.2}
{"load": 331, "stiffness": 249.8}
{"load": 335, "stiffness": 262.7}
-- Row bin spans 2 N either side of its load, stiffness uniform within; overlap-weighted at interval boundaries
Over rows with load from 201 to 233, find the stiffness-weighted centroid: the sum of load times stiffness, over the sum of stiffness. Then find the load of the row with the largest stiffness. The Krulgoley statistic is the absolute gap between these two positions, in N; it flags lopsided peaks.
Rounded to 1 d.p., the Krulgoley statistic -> 13.3 N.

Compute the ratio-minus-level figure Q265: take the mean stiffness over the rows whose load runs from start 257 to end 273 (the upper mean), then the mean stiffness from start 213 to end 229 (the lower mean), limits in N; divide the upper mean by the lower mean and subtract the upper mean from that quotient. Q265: -232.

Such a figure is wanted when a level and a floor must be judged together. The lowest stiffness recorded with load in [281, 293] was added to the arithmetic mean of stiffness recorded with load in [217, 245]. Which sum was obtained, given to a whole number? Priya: 424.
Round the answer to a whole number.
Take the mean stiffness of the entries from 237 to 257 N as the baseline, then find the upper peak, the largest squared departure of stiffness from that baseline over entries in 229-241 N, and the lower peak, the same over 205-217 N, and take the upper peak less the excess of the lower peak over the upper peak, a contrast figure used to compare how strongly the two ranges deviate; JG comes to -2541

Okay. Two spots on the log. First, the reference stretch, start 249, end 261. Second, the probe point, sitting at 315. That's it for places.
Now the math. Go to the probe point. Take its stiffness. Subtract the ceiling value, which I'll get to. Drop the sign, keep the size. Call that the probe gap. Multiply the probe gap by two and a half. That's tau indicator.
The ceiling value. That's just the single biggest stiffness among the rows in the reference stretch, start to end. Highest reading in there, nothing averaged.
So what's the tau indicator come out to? 93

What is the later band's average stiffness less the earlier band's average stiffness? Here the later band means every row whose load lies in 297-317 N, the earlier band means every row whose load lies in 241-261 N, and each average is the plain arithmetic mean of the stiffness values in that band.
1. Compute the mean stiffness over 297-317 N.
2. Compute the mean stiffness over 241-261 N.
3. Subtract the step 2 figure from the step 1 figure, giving -55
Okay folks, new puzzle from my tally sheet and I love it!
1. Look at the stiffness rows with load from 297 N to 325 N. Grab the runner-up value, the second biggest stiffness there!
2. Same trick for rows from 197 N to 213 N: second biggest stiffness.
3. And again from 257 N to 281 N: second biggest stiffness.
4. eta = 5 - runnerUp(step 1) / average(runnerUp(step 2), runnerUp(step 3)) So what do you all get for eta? 4.25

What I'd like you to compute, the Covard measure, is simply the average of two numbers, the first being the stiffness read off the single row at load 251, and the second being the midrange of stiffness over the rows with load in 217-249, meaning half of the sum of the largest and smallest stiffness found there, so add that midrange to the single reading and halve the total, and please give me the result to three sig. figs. 235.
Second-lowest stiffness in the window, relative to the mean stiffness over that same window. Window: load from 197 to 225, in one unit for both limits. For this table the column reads 0.91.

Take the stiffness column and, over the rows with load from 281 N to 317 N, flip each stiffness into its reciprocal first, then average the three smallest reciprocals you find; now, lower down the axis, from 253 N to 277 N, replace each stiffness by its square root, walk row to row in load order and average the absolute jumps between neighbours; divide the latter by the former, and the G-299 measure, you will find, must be 53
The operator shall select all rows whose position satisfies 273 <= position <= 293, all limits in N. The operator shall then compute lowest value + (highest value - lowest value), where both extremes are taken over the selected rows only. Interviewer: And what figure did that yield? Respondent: 237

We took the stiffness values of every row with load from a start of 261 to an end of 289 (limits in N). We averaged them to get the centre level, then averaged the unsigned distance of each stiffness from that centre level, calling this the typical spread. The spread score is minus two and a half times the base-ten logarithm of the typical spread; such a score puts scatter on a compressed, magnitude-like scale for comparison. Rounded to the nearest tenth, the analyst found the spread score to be -3.0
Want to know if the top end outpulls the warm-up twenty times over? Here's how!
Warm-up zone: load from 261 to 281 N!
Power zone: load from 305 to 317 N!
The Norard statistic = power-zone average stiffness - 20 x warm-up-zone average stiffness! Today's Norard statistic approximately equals -4500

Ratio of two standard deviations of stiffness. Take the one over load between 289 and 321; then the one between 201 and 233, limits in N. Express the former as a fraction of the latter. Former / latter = 0.8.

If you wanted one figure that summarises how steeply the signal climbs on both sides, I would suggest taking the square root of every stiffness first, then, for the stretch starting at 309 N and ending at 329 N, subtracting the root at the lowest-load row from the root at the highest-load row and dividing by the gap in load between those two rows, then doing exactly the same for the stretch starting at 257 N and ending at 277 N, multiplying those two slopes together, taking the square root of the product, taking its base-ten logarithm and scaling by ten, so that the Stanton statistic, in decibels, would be -18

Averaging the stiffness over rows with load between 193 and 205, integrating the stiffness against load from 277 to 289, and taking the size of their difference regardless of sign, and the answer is 2134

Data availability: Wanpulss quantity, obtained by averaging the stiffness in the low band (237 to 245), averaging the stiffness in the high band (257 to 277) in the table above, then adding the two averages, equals 485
